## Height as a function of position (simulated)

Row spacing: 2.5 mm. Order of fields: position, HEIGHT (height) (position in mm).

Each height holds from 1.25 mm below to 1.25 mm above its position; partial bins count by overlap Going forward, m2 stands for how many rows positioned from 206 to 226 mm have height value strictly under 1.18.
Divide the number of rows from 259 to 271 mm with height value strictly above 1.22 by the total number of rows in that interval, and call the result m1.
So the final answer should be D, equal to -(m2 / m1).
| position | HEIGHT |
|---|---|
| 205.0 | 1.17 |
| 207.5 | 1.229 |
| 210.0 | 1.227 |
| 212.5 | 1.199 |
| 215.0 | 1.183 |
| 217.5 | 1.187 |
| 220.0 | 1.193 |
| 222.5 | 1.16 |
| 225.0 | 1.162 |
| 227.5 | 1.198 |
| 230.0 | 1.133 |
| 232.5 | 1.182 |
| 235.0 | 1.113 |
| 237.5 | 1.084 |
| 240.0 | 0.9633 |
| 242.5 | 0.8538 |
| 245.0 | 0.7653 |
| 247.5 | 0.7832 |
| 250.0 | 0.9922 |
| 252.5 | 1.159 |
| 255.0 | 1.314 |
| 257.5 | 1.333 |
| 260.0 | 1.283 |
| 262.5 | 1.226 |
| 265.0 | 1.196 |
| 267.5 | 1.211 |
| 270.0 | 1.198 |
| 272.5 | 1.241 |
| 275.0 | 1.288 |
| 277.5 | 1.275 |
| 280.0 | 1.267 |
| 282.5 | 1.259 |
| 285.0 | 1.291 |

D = -5.0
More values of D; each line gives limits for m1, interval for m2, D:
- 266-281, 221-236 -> -6.0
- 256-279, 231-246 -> -7.5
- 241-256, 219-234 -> -18.0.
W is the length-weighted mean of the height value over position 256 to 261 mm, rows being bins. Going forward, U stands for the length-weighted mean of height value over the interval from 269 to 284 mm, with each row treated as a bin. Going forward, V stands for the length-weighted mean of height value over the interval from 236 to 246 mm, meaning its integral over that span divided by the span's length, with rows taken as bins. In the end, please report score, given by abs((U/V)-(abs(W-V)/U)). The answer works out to 1.05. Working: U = 1.26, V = 0.93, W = 1.31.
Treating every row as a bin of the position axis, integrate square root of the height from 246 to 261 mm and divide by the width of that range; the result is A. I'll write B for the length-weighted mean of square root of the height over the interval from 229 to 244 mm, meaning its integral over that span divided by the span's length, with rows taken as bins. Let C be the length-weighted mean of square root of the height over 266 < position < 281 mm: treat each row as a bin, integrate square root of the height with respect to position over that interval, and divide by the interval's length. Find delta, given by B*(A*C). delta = 1.21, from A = 1.06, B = 1.02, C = 1.12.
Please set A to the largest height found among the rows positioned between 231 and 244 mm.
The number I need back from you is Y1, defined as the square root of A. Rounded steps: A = 1.182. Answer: 1.09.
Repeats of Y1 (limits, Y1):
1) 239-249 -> 0.98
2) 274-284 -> 1.13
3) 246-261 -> 1.15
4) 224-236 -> 1.09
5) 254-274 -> 1.15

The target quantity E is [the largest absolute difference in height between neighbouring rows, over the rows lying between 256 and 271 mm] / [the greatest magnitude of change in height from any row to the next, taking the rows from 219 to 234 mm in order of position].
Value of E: 0.88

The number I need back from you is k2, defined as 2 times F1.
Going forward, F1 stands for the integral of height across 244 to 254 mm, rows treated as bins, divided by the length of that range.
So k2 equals 1.88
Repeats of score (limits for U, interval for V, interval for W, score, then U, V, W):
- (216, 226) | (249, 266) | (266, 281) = 0.94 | 1.18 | 1.22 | 1.25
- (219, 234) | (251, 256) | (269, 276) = 0.94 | 1.17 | 1.22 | 1.24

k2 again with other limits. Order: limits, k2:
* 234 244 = 1.99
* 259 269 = 2.45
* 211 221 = 2.38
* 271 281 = 2.53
